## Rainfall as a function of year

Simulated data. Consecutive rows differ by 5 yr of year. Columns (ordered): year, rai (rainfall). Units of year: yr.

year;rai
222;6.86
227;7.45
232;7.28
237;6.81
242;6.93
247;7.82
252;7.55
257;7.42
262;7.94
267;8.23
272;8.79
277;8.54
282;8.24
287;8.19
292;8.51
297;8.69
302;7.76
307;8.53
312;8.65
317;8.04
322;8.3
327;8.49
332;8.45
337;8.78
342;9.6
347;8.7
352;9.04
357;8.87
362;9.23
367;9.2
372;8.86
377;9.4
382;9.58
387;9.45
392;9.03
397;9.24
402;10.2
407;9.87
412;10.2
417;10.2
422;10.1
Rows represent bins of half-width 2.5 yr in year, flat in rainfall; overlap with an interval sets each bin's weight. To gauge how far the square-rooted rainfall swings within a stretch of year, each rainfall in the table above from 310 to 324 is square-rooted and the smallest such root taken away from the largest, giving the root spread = 0.11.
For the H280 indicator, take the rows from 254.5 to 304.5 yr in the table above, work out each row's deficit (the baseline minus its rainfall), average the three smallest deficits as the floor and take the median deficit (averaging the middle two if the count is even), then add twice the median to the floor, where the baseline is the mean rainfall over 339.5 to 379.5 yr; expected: 2.2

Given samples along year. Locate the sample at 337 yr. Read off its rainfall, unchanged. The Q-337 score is 8.78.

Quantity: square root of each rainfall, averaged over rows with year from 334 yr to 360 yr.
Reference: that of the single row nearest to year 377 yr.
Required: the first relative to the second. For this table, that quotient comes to 0.98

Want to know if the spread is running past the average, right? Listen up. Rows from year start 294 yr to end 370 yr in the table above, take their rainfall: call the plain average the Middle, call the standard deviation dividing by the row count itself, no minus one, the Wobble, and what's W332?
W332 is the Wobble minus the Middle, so -8.2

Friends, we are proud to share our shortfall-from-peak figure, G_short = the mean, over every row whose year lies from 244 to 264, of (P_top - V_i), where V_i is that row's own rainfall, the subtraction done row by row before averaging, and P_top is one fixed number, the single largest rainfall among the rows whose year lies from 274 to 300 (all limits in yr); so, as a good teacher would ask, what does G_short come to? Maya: 1.0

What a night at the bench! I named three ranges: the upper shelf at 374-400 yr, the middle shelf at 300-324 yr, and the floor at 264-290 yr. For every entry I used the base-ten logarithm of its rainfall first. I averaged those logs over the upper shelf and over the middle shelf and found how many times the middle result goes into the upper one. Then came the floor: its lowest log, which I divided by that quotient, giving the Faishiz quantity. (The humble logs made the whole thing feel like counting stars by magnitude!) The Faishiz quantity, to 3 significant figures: 0.863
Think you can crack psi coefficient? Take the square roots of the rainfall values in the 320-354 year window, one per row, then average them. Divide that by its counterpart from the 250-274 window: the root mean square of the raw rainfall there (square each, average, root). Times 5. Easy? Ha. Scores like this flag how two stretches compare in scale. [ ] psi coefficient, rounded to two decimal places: 1.85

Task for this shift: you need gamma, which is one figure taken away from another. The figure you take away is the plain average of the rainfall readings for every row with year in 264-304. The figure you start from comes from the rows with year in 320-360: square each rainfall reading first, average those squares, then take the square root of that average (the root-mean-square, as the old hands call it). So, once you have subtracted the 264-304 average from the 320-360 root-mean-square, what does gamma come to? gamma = 0.42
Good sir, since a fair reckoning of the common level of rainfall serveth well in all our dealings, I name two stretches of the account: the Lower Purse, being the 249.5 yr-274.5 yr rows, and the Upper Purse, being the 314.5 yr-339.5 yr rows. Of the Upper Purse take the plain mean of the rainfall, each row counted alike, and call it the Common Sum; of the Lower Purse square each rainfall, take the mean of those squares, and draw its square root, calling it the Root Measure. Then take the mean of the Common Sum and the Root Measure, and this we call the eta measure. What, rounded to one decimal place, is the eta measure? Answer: 8.2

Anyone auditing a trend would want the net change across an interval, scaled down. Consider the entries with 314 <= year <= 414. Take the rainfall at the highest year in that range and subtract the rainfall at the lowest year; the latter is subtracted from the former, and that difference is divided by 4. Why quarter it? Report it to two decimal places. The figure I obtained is 0.54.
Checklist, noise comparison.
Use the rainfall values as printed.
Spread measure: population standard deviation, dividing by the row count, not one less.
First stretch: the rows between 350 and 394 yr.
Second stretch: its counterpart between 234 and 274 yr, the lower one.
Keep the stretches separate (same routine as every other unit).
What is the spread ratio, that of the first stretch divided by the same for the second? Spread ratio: 0.4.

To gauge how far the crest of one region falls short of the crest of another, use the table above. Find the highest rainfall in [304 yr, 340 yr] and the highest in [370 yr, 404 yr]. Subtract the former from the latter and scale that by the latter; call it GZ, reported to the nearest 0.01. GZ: 0.14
